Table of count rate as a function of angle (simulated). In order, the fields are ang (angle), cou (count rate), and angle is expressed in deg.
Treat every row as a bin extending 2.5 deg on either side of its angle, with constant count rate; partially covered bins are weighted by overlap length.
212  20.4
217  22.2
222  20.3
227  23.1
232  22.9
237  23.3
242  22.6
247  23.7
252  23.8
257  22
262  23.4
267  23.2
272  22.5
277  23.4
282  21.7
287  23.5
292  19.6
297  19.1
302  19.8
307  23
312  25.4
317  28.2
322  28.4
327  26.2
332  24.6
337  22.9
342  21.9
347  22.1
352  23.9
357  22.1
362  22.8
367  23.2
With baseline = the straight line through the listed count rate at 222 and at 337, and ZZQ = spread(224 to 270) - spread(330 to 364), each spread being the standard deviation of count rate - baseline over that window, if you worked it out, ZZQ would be -0.5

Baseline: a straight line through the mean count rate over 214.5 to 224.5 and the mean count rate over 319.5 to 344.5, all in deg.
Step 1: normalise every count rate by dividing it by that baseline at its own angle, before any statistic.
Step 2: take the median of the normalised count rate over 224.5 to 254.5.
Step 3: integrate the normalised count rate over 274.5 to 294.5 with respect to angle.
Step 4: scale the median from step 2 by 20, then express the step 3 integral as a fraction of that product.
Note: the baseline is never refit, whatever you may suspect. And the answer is 0.89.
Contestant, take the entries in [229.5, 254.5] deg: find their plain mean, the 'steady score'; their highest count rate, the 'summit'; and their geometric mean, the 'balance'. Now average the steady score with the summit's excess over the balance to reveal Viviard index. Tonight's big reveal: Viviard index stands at 11.9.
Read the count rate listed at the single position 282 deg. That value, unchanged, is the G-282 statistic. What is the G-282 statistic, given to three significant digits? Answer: 21.7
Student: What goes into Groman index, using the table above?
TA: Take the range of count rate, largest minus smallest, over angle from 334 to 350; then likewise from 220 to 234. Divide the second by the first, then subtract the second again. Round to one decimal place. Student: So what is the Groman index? 0.0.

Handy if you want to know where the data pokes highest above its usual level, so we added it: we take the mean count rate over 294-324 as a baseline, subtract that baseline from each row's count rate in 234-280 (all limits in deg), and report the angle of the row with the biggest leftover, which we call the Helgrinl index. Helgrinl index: 252 deg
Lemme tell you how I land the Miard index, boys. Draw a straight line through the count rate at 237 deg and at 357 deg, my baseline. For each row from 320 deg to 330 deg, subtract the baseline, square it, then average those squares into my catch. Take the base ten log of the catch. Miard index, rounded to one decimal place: 1.4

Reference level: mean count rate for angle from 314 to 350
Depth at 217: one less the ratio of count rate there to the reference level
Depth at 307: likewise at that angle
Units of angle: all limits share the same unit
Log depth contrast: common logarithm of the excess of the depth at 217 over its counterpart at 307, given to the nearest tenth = -1.5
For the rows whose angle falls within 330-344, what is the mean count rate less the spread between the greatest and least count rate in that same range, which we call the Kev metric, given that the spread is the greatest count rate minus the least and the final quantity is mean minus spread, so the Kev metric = 20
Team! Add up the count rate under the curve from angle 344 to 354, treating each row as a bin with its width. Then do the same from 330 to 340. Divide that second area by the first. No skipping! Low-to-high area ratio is 1.03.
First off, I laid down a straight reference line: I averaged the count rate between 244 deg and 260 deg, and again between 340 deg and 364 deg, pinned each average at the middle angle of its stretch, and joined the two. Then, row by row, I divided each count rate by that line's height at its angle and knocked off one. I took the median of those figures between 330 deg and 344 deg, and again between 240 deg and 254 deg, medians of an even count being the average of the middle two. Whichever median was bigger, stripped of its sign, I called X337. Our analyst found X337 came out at 0.022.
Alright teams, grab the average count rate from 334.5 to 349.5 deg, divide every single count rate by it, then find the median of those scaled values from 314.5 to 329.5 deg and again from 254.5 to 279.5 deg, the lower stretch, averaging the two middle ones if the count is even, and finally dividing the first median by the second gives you 1.22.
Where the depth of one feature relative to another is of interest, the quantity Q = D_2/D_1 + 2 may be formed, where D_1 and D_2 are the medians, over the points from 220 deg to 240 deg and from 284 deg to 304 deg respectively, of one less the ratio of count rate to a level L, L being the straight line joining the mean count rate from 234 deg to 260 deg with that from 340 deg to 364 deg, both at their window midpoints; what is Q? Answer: 21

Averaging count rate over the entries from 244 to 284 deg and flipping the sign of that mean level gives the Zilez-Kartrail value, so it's -23.0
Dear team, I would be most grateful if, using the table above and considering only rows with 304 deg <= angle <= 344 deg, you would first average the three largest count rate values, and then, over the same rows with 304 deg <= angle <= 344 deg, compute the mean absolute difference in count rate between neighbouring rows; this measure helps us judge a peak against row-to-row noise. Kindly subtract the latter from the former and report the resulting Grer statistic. 25.9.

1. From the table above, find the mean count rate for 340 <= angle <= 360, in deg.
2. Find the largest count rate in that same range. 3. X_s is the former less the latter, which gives -1.4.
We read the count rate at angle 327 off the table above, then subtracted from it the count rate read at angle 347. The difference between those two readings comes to 4.1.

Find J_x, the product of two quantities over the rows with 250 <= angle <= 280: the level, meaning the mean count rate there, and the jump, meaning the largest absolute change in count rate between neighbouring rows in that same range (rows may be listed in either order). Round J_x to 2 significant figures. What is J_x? 41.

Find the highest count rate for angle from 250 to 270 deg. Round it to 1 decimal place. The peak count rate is 23.8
